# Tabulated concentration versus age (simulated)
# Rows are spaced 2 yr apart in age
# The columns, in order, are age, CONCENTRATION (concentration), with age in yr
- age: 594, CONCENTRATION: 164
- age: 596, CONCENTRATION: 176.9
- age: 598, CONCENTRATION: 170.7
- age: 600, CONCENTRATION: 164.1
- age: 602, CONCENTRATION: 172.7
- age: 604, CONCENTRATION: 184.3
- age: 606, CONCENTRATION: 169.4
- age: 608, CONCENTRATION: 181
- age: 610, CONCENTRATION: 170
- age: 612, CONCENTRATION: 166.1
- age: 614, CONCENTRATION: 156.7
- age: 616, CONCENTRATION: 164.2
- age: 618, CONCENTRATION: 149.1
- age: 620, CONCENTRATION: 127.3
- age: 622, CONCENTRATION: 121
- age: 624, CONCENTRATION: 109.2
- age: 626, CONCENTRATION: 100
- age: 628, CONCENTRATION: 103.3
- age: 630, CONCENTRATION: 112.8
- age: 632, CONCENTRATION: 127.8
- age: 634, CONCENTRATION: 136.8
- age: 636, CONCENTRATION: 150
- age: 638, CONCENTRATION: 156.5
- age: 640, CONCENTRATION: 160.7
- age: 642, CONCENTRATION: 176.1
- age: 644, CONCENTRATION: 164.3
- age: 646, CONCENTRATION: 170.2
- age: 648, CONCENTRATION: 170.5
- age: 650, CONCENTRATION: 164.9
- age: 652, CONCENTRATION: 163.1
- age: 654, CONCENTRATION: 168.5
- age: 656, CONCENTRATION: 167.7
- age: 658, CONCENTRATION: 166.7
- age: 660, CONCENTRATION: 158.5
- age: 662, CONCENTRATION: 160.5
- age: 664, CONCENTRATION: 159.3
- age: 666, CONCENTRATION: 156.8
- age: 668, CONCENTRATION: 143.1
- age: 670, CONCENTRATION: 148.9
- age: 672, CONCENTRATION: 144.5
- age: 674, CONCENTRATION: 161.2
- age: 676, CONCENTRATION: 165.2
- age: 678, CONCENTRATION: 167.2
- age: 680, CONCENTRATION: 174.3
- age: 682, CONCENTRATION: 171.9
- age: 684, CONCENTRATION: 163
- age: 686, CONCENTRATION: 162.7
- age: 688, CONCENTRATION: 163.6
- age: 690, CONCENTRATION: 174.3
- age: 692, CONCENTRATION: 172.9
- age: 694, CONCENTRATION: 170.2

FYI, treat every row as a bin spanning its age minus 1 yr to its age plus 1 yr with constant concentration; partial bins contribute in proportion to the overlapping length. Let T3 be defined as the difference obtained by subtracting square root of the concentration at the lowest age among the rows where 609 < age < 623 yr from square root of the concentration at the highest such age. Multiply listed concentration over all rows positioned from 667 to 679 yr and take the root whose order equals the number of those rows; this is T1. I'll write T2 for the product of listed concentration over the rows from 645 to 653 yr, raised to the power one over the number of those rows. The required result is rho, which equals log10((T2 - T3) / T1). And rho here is 0.04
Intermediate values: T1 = 155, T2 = 167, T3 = -2.0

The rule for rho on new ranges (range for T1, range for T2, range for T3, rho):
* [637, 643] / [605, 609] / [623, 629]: 0.03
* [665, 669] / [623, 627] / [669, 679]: -0.16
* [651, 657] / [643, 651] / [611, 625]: 0.01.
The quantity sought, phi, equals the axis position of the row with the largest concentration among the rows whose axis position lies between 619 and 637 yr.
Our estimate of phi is 636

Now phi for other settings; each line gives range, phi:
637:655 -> 642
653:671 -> 654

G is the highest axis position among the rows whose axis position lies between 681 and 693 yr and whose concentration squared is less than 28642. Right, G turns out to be 688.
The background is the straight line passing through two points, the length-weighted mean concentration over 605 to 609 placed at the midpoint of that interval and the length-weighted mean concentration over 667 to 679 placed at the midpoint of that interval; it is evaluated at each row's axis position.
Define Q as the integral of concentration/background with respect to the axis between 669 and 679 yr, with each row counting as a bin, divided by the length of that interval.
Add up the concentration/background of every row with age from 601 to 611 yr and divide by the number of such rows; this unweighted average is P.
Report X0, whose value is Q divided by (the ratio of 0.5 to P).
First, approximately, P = 1.00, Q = 1.02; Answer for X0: 2.0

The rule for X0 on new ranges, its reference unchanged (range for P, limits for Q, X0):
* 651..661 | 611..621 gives 1.8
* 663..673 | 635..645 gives 1.9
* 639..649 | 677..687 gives 2.3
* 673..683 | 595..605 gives 2.1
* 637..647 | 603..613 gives 2.0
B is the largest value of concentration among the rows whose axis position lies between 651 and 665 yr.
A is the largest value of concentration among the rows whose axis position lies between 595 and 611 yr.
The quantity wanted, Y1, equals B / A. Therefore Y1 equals 0.91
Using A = 184.3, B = 168.5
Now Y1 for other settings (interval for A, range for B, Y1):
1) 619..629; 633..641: 1.26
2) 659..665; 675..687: 1.09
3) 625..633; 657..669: 1.30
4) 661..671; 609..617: 1.06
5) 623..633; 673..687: 1.36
